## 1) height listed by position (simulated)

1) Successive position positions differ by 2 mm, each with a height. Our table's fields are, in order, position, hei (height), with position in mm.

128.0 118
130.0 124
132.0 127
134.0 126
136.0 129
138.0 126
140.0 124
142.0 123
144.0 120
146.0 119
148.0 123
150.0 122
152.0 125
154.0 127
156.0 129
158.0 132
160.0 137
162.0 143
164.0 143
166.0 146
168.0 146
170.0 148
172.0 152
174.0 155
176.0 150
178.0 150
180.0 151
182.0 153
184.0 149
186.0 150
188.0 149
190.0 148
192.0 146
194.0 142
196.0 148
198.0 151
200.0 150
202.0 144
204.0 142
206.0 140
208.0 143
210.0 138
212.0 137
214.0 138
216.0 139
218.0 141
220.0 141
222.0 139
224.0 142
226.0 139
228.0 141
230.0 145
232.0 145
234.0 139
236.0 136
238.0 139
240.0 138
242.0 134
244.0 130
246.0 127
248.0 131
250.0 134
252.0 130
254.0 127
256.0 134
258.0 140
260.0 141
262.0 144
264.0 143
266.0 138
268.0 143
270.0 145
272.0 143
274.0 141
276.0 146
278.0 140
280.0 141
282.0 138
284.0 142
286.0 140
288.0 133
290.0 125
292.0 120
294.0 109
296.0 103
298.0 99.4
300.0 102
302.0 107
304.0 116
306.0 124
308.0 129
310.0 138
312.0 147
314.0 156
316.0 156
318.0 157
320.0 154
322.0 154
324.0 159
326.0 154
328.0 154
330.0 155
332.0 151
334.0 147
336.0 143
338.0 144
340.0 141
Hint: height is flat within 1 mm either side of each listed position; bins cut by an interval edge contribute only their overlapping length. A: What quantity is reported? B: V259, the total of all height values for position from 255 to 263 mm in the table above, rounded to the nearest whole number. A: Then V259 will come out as 559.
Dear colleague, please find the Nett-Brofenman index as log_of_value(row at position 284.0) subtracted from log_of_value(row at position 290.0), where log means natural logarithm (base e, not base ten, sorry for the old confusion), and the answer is -0.13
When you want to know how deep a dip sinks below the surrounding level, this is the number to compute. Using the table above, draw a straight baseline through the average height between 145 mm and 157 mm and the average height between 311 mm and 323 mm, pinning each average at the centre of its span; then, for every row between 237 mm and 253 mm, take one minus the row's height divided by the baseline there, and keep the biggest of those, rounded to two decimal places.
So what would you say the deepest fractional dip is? 0.10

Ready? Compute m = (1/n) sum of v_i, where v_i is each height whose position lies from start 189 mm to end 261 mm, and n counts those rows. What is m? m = 139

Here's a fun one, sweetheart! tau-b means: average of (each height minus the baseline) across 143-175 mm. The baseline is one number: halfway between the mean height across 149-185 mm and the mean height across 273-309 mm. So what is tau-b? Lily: 2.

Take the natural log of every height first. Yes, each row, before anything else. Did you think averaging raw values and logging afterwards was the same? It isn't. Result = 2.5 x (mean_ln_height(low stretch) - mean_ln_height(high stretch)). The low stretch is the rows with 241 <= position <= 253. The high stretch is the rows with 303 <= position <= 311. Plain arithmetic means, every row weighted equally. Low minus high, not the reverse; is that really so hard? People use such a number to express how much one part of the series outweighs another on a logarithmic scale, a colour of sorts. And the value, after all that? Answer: 0.1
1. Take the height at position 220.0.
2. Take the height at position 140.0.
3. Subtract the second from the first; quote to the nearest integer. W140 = 17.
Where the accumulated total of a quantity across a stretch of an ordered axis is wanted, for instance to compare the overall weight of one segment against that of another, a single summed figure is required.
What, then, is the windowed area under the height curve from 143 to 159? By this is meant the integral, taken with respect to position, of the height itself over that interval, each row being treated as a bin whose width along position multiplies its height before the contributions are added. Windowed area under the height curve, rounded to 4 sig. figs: 1994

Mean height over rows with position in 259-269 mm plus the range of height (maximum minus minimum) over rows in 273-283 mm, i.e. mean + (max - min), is 150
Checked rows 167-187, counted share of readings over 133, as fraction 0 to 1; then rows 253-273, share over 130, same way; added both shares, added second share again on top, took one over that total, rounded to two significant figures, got 0.36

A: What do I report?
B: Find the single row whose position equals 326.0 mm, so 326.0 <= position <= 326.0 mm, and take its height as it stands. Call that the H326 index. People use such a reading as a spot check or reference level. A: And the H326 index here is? 154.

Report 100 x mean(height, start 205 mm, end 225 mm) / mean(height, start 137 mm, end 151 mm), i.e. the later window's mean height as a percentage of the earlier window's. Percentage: 114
